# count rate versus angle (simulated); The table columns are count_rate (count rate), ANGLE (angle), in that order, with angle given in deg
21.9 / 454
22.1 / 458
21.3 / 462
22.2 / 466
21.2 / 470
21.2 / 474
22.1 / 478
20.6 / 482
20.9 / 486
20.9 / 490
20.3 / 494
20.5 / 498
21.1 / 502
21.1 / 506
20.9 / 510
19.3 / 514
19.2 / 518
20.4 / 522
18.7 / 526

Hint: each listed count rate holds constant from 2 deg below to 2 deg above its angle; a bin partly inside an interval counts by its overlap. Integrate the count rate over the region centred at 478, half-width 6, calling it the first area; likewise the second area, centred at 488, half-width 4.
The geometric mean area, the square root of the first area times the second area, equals 207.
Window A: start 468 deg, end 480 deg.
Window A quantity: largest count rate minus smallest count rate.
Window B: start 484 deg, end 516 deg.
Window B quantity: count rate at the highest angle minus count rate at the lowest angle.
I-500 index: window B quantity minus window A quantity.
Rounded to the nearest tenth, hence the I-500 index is -2.5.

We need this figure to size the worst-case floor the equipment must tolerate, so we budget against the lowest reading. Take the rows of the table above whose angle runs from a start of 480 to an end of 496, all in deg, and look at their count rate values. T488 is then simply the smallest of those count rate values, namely 20.3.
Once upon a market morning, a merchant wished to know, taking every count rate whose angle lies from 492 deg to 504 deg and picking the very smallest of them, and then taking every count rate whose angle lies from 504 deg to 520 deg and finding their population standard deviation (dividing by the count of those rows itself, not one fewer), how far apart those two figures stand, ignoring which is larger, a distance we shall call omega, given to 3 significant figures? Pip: 19.4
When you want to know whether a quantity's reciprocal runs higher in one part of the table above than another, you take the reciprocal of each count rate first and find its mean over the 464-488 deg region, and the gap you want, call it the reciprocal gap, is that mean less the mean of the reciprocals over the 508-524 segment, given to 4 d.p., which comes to -0.0034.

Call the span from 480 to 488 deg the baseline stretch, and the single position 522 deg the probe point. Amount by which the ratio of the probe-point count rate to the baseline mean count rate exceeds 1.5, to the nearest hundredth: -0.52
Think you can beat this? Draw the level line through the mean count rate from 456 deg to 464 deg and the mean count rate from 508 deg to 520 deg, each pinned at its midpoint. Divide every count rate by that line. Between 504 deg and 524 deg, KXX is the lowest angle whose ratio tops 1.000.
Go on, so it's 506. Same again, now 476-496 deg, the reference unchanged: 478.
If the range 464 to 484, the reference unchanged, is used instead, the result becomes 466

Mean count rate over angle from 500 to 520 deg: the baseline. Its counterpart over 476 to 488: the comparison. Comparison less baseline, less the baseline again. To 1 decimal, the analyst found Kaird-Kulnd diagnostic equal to -19.4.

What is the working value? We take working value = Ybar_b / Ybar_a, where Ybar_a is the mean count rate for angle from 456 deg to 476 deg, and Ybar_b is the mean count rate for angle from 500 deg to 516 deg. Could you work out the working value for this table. 0.954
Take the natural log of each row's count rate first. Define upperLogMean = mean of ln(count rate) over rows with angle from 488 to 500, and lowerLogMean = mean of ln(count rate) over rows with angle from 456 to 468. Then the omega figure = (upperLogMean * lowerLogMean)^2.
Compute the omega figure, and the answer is 87.0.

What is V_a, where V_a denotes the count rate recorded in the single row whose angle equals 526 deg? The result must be 18.7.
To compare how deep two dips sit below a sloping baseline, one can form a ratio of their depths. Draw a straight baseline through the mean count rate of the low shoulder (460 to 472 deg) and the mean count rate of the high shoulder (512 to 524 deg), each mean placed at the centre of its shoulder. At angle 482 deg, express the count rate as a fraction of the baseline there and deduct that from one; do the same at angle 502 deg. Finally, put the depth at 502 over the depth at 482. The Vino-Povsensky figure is -2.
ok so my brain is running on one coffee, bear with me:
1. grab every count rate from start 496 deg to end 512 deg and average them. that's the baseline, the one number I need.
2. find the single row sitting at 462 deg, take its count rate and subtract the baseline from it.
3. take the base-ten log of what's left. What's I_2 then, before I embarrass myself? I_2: -0.40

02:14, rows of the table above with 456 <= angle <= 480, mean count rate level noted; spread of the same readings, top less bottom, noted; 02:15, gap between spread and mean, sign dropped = 20.7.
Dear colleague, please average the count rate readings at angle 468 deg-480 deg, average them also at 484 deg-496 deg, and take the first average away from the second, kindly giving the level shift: -0.80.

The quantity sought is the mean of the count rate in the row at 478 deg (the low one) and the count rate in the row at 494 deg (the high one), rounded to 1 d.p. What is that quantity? 21.2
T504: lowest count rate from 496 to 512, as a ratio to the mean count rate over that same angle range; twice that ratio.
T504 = 1.96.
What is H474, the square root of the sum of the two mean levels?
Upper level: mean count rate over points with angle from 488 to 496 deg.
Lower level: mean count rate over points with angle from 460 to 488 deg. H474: 6.48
